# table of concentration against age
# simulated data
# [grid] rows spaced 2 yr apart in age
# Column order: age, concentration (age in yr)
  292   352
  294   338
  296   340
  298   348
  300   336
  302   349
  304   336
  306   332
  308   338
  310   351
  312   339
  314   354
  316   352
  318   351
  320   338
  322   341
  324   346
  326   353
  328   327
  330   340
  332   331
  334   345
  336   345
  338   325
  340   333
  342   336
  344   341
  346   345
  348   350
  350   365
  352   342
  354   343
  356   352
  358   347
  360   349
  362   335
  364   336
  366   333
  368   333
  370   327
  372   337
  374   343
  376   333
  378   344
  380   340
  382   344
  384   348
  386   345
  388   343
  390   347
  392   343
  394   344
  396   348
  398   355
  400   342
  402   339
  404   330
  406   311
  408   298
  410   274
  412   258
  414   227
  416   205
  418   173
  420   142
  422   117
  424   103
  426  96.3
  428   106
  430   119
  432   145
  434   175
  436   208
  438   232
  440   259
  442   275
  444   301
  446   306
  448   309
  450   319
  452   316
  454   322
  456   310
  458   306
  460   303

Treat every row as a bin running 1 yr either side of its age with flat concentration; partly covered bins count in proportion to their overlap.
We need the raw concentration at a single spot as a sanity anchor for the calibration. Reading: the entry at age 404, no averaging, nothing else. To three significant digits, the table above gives 330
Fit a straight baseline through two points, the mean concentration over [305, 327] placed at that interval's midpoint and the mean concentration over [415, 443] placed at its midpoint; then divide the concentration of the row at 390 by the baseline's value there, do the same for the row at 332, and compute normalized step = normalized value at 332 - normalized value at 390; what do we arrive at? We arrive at -0.5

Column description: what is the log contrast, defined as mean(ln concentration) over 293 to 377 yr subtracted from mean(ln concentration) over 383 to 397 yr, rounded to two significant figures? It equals 0.012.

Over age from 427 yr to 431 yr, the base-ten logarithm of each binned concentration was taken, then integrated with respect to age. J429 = 8.2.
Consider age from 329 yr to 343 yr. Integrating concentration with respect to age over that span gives 4710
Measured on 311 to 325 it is 4842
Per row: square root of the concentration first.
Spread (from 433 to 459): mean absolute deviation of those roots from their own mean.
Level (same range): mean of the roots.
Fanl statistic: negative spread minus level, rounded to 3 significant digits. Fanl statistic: -17.9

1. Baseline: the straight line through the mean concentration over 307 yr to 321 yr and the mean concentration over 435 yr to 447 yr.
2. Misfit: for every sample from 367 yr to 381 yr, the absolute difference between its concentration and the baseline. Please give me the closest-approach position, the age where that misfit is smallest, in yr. 370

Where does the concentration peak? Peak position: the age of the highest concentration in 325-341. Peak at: 326 yr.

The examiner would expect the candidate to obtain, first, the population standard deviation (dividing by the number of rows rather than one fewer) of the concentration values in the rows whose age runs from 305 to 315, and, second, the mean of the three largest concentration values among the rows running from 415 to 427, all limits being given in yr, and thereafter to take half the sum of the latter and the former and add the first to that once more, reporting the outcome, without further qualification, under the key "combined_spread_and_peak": 99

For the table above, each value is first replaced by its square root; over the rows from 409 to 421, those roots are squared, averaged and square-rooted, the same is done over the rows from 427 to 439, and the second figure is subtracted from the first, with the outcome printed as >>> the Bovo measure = 1.8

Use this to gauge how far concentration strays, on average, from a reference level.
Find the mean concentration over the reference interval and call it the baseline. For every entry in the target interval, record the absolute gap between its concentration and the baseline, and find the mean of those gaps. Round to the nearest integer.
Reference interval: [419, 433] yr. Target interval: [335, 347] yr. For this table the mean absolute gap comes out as 219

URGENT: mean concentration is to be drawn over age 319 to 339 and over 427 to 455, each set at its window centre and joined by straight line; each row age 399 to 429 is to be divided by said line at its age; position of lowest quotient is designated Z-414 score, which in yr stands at 426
